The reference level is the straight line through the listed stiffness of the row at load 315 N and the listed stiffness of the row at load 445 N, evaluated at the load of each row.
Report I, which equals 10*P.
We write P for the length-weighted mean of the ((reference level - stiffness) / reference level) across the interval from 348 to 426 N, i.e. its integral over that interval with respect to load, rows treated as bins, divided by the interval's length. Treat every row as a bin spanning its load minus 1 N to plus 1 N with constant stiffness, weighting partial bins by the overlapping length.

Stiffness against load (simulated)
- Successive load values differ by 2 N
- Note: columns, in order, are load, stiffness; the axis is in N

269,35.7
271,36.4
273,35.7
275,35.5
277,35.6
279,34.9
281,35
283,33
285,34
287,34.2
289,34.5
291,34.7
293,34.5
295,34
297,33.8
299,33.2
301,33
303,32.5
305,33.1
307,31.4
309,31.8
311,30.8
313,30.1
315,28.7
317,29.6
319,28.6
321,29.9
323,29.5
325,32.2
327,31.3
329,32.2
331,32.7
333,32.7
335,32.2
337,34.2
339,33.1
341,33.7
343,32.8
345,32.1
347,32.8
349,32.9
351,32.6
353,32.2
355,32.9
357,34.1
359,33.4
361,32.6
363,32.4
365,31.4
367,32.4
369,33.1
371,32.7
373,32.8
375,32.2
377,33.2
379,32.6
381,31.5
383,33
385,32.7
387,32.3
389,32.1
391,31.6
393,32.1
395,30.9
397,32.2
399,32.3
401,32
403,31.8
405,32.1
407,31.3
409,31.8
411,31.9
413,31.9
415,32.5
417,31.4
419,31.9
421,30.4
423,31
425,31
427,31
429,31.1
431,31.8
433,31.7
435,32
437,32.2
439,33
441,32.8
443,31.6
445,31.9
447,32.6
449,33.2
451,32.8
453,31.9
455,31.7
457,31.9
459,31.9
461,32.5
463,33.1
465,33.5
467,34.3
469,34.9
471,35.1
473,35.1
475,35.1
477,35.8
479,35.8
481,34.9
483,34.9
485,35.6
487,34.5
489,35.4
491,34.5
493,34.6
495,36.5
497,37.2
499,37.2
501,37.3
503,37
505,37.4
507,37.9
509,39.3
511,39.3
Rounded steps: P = -0.06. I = -0.6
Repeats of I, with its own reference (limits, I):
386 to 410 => -0.4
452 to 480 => -0.4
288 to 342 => -1.2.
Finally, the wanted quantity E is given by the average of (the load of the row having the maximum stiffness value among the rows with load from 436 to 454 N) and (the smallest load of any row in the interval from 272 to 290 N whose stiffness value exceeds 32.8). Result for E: 361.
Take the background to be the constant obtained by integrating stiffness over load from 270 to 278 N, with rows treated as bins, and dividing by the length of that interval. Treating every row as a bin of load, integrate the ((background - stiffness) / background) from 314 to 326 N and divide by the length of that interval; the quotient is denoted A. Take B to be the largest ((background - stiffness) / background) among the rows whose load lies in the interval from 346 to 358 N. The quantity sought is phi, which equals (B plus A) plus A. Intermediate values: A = 0.169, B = 0.10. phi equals 0.44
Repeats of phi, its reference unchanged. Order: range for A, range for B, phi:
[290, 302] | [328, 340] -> 0.21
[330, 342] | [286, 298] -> 0.21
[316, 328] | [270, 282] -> 0.34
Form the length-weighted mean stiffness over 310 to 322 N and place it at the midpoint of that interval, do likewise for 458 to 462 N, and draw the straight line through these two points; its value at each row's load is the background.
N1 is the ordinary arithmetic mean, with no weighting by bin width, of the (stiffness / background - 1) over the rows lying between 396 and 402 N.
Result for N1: 0.034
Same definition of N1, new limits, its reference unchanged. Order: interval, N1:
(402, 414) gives 0.017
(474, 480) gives 0.094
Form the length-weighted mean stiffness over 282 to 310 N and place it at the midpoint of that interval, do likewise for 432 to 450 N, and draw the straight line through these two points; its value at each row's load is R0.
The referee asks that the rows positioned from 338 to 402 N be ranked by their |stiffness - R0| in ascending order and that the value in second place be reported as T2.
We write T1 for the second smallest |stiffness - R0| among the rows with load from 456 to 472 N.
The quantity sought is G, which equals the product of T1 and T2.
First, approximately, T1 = 0.31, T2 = 0.04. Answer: 0.01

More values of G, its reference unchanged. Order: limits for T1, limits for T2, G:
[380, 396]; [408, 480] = 0.04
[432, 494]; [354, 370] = 0.07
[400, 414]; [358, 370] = 0.21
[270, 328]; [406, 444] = 0.04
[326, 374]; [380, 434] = 0.00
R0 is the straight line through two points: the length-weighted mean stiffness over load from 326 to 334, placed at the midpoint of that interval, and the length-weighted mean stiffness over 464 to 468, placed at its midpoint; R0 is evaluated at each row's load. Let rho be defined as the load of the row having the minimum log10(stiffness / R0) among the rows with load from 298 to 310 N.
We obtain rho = 307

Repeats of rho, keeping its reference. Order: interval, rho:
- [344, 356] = 345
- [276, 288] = 283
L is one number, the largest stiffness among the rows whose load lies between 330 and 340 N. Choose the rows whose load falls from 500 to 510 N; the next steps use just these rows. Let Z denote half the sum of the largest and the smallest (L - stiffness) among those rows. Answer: -4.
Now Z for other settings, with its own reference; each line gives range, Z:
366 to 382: 2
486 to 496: -1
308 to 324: 4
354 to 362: 1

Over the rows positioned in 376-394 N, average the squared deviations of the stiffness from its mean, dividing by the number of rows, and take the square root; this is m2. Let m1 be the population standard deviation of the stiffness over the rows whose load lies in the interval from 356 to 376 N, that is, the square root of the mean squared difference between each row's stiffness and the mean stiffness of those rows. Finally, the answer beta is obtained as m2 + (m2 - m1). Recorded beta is 0.4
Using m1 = 0.69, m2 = 0.6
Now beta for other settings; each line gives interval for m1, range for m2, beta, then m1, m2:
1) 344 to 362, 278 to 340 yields 3.1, 0.58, 1.8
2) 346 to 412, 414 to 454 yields 0.8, 0.65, 0.7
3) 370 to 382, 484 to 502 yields 1.7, 0.54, 1.1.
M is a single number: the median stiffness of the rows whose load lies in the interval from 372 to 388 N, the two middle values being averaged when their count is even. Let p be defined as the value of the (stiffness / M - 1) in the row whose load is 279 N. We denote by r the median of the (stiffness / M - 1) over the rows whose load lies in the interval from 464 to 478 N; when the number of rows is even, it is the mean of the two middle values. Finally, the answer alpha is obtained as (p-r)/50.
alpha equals -0.0001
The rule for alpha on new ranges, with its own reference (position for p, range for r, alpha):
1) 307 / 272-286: -0.0022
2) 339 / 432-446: 0.0007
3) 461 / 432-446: 0.0003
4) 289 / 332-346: 0.0010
